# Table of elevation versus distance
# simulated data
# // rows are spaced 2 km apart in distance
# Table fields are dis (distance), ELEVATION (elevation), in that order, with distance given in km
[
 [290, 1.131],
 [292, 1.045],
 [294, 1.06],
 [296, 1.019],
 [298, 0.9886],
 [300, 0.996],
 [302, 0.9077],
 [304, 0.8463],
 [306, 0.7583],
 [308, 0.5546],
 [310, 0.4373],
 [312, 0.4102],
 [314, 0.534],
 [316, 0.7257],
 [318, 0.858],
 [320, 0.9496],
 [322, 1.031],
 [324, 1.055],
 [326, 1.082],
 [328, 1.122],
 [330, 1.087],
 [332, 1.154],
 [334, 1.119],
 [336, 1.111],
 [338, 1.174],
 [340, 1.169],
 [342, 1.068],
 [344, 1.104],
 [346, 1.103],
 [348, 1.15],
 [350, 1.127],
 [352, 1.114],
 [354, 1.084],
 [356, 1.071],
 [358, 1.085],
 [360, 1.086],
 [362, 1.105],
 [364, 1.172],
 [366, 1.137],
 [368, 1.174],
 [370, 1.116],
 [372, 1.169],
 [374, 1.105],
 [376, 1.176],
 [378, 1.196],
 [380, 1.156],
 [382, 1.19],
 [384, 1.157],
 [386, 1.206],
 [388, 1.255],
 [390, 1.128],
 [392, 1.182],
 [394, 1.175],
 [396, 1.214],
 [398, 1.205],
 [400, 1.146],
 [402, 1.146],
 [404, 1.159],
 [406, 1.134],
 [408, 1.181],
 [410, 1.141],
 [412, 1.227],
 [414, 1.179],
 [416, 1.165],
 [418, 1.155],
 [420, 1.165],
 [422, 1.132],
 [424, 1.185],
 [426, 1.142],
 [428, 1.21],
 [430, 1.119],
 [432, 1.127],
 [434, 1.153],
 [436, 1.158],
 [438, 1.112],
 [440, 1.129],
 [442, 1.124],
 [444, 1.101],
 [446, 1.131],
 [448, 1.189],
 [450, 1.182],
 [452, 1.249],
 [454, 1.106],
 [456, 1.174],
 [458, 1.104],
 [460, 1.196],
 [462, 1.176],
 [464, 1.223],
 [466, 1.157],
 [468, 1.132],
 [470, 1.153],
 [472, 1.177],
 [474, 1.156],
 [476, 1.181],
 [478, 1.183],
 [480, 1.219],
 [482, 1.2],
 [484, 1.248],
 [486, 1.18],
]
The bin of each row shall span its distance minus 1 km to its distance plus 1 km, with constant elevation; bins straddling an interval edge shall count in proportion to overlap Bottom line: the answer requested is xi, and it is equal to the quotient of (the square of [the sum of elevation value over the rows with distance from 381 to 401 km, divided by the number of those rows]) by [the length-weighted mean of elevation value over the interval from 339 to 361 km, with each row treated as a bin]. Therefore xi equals 1.27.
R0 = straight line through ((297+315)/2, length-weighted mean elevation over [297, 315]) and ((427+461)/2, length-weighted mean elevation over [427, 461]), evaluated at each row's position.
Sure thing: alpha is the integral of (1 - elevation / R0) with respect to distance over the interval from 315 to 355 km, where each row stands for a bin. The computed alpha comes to -13 km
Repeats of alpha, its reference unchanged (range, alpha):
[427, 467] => 0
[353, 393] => -10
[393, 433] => -4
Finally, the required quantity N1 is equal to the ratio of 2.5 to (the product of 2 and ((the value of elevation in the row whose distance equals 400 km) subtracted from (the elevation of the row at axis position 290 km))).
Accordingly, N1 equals -83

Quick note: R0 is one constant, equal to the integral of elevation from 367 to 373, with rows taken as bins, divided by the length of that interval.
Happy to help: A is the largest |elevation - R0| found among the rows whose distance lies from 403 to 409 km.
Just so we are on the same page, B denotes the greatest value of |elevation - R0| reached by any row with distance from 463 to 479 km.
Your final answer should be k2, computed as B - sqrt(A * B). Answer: 0.03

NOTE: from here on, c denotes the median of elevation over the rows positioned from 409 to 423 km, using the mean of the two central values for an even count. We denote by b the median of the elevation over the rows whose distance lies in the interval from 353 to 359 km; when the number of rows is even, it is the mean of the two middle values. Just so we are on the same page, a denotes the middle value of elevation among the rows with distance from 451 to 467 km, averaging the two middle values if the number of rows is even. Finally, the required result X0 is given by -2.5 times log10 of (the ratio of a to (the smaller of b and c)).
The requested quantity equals -0.09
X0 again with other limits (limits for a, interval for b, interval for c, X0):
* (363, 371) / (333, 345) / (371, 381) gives -0.04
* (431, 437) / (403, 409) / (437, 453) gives -0.02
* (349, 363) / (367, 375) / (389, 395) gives 0.06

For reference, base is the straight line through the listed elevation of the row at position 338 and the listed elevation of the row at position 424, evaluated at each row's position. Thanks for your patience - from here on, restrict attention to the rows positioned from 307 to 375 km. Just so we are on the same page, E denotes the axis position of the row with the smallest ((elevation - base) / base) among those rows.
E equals 312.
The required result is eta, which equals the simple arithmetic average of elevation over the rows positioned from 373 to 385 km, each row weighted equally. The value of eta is 1.16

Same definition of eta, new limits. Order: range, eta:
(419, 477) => 1.16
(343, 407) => 1.15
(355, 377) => 1.13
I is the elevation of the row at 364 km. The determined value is 1.172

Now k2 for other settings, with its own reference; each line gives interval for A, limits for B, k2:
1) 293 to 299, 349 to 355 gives -0.04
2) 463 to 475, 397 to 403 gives -0.01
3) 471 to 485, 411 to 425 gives -0.01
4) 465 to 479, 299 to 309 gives 0.46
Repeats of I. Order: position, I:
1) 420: 1.165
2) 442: 1.124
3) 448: 1.189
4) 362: 1.105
